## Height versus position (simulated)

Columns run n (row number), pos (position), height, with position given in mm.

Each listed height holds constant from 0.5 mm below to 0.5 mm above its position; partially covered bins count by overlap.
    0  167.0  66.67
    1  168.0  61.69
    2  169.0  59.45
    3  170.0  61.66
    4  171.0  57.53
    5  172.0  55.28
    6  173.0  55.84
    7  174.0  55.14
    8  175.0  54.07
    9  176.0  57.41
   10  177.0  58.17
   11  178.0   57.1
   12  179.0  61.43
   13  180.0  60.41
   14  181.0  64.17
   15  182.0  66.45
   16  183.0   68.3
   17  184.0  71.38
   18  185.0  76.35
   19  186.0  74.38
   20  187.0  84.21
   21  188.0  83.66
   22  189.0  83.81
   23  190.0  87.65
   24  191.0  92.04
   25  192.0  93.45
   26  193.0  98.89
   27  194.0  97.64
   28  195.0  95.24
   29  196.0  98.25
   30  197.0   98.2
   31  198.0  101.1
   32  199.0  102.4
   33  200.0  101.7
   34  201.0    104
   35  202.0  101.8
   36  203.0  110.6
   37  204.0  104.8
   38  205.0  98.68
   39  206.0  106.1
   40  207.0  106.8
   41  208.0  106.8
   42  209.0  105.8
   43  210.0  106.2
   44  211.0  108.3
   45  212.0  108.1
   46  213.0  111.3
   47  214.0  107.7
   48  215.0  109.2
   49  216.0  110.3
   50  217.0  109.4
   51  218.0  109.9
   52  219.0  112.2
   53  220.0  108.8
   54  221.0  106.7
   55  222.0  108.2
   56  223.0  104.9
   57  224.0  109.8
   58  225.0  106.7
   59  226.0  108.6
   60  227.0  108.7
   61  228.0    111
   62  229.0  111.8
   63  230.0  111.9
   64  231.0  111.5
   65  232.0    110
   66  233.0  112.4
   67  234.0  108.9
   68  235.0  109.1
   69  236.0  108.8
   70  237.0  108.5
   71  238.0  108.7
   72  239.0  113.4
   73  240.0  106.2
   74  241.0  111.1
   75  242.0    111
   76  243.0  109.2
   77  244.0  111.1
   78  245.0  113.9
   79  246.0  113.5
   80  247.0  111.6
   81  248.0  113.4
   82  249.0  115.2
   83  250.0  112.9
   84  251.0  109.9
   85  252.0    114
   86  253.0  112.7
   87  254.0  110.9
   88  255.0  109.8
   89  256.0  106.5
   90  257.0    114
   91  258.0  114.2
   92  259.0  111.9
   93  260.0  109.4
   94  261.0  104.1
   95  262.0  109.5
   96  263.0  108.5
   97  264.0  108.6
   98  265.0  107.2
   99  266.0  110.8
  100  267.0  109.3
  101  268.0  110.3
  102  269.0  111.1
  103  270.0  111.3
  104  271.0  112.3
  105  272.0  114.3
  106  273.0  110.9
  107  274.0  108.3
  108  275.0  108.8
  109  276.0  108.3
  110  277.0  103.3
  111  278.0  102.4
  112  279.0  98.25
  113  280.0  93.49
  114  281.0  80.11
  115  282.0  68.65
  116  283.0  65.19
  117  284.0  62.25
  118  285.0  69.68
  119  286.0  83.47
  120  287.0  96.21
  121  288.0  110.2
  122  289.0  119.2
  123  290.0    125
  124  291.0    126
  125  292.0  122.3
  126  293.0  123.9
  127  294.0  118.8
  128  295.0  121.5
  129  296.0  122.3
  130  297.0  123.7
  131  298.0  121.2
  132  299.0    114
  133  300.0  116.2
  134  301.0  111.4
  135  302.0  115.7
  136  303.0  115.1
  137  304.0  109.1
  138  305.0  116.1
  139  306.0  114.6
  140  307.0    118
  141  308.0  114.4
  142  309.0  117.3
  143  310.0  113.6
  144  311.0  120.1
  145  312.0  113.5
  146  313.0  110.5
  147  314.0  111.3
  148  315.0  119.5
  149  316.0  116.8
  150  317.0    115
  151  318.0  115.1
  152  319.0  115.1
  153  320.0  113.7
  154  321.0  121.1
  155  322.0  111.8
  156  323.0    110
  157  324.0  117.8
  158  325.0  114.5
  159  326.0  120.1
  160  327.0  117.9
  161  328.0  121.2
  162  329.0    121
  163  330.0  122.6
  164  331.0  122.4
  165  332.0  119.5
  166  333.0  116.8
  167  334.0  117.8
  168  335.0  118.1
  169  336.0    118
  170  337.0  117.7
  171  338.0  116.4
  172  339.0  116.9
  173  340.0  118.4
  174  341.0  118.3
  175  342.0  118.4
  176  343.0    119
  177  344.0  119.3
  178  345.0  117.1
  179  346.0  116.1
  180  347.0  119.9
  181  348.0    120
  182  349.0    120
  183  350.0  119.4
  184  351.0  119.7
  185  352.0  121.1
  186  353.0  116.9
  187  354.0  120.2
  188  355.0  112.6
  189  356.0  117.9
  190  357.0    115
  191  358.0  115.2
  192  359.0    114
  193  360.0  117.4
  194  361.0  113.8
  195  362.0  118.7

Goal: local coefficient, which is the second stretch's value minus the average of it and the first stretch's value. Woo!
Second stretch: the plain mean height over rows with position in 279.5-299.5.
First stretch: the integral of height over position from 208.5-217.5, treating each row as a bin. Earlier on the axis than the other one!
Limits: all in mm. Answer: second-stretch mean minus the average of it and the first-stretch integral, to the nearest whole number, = -436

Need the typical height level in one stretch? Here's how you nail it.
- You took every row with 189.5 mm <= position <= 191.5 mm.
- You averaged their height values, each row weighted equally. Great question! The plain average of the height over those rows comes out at 90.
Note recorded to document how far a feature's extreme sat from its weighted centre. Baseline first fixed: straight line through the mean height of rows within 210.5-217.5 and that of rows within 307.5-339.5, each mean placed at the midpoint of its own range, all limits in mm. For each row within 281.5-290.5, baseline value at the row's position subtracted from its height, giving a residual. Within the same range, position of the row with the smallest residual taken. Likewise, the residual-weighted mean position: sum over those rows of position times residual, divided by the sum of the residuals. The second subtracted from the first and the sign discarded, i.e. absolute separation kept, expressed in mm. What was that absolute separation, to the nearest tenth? 0.2 mm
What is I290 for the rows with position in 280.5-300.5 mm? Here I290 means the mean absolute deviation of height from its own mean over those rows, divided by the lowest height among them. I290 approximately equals 0.33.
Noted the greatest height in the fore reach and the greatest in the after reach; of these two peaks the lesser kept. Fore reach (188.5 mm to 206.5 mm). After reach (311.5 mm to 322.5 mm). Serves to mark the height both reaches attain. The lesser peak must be 111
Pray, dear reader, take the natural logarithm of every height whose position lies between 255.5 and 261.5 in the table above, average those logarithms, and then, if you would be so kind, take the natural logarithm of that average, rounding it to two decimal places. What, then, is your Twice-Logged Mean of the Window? 1.55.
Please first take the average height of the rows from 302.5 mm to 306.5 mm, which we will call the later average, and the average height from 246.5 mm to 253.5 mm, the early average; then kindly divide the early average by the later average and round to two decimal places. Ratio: 0.99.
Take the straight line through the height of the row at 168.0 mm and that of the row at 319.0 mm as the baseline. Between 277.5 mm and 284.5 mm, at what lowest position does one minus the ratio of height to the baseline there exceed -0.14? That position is 278.0 mm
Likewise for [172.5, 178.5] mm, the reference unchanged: 173.0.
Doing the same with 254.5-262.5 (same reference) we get 261.0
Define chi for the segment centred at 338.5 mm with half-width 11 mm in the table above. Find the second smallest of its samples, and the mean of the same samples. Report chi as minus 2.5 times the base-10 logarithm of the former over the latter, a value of 0.023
